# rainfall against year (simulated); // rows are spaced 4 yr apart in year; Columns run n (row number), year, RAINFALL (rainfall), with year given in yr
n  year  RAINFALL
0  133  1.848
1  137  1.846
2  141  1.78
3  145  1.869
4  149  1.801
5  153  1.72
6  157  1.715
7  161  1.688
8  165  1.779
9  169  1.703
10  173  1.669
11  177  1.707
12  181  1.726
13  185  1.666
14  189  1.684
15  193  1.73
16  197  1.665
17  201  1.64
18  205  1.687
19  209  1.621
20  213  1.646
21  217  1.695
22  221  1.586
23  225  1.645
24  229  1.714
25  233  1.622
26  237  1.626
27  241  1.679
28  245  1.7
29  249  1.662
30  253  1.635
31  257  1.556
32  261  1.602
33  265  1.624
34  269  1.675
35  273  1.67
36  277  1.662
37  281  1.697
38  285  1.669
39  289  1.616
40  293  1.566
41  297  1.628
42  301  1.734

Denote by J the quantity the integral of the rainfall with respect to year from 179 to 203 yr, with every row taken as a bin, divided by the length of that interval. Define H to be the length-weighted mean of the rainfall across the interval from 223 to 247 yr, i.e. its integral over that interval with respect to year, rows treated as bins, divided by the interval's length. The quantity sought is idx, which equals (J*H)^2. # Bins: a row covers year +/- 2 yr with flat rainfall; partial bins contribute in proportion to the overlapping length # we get 7.87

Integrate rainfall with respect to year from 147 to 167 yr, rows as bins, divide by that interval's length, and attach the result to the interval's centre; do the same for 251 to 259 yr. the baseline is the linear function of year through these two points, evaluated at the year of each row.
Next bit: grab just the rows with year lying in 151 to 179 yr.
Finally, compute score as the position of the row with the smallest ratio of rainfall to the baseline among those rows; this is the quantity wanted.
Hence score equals 173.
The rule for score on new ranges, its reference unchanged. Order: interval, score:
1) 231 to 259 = 257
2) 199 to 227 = 221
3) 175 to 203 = 201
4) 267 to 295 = 293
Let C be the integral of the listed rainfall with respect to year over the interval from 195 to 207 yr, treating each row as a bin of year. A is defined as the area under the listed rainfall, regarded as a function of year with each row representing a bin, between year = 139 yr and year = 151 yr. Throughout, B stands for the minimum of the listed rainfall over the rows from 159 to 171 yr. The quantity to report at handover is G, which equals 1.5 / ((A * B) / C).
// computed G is 0.81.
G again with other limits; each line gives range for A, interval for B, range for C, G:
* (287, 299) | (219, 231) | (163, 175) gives 1.01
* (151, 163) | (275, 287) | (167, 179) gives 0.89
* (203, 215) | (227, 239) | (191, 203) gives 0.94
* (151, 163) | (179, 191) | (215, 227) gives 0.87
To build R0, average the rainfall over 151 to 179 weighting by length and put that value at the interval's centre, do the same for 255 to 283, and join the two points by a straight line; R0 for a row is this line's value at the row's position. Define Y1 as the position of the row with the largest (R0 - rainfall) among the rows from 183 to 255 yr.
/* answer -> 221 yr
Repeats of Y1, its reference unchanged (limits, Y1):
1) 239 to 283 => 257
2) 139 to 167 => 161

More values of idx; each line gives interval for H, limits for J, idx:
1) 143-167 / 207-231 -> 8.46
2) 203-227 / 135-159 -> 8.67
